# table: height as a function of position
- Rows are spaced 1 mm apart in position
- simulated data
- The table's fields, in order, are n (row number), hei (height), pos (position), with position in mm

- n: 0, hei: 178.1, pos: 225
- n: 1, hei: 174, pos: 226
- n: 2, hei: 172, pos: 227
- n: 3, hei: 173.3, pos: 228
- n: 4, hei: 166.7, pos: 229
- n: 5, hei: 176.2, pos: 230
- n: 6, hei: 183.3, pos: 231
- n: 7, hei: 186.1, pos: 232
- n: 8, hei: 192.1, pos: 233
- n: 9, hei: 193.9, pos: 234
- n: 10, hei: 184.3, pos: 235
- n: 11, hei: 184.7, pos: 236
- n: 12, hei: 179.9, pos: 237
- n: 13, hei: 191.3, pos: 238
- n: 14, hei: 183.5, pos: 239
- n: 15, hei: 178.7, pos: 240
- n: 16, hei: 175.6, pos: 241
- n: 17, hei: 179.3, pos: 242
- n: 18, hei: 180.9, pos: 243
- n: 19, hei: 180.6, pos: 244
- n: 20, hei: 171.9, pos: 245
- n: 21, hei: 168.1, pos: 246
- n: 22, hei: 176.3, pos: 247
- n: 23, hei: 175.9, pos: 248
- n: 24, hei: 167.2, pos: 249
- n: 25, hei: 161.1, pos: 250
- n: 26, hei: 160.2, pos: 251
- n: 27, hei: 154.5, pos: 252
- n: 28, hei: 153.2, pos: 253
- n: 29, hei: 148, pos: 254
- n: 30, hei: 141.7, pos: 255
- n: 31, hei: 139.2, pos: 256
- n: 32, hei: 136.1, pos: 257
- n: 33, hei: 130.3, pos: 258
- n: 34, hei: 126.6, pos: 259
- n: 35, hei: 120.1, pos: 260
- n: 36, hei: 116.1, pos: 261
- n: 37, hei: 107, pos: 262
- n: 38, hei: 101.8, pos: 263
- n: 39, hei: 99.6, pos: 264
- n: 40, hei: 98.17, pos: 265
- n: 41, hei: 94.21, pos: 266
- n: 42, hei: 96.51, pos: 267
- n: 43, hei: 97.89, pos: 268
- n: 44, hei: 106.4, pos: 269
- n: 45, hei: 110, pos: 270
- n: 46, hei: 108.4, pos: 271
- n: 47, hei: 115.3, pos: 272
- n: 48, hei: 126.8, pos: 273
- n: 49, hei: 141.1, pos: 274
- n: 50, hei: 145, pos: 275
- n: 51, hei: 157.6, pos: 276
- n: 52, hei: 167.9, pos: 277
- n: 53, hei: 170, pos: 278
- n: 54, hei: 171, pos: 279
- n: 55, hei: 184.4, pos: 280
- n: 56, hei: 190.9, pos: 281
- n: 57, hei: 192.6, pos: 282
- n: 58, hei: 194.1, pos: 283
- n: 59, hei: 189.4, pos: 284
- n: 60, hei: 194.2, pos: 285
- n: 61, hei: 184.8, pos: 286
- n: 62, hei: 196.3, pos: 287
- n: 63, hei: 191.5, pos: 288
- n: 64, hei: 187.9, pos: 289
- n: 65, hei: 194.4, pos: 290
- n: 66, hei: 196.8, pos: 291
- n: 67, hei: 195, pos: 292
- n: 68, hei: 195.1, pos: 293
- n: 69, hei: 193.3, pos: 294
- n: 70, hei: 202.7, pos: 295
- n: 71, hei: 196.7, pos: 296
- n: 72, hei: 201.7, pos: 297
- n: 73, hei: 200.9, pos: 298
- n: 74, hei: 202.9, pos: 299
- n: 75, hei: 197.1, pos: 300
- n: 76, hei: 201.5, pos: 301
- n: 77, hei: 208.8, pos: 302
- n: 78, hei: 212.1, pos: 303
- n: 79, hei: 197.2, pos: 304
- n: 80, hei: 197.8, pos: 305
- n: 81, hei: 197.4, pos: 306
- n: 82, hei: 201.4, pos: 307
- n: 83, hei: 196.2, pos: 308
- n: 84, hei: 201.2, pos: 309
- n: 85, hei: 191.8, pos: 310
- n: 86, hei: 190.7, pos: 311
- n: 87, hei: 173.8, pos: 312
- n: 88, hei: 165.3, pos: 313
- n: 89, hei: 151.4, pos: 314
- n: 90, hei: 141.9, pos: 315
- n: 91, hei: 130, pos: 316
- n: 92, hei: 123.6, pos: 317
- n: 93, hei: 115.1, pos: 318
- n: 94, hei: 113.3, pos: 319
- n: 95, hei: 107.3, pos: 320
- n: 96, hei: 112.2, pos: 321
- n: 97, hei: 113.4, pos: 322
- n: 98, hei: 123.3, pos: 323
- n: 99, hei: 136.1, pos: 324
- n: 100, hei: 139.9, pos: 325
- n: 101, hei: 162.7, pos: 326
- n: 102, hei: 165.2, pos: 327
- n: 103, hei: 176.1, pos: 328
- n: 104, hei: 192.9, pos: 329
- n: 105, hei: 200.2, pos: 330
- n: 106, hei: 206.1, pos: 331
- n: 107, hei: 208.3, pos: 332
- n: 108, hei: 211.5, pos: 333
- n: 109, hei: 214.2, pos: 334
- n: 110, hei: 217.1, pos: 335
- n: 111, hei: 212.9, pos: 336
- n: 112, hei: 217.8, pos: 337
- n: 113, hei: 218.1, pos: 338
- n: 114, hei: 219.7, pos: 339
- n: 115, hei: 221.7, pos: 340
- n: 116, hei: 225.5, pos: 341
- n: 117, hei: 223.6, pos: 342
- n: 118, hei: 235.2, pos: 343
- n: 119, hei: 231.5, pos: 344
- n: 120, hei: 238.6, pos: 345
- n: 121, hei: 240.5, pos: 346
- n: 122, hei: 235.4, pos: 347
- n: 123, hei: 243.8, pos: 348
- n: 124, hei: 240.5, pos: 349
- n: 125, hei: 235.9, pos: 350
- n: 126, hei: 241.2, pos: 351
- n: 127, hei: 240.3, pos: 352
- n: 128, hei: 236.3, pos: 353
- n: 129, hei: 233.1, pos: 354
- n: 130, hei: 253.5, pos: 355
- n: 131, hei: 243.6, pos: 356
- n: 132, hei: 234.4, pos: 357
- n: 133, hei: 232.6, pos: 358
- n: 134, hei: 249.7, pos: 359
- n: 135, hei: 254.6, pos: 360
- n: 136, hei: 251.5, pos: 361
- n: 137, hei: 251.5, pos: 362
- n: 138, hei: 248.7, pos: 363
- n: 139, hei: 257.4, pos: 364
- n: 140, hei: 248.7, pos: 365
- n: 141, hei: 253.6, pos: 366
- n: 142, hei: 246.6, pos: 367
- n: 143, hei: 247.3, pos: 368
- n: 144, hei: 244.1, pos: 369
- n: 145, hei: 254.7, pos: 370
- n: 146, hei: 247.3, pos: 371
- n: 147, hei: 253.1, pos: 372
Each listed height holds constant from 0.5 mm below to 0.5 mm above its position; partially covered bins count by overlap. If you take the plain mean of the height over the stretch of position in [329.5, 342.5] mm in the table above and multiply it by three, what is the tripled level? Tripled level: 645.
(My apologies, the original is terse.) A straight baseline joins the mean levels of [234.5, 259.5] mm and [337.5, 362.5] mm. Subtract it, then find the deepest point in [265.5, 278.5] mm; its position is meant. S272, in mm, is 266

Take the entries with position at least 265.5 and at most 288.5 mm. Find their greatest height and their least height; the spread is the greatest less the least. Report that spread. 102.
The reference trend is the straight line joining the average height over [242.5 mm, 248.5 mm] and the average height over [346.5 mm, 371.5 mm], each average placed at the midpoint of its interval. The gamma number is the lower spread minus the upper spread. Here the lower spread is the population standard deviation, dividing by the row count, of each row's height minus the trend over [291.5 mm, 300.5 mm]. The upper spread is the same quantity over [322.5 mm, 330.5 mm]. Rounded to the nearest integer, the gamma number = -21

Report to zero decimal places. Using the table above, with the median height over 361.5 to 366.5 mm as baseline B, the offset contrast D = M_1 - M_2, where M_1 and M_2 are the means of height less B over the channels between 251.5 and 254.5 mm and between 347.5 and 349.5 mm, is -90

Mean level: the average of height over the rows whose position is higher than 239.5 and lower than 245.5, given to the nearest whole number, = 178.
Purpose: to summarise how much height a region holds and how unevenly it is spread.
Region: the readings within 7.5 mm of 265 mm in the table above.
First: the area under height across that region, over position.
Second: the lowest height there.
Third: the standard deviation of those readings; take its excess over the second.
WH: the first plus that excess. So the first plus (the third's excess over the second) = 1545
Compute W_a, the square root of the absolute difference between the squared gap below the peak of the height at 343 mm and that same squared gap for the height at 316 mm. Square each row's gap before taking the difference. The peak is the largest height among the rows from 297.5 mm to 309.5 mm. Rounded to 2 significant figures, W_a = 79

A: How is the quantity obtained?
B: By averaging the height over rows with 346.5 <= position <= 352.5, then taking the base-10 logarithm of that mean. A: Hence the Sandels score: 2.38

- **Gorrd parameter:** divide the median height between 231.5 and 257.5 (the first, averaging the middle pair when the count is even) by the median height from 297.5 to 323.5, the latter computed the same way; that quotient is 0.92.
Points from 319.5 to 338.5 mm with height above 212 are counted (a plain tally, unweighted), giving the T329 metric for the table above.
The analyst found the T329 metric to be 5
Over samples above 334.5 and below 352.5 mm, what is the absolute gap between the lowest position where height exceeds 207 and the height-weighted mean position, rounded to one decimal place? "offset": 8.7 mm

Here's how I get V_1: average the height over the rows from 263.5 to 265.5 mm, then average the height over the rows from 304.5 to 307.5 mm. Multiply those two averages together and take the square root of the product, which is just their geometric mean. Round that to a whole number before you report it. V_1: 140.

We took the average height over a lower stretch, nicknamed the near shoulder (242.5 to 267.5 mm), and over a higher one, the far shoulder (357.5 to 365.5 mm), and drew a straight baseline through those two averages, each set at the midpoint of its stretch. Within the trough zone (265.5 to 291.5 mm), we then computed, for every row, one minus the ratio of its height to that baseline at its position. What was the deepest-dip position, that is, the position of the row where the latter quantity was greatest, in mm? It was 266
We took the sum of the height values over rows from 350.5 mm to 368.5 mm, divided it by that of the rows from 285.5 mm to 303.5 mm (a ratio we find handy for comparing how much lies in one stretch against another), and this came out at 1.24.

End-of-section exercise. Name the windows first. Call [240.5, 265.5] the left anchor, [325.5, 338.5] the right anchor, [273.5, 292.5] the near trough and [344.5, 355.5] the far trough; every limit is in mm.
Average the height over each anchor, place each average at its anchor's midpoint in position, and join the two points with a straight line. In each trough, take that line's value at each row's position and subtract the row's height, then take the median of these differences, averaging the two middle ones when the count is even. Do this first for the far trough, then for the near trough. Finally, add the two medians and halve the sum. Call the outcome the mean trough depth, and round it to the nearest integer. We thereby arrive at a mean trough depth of -25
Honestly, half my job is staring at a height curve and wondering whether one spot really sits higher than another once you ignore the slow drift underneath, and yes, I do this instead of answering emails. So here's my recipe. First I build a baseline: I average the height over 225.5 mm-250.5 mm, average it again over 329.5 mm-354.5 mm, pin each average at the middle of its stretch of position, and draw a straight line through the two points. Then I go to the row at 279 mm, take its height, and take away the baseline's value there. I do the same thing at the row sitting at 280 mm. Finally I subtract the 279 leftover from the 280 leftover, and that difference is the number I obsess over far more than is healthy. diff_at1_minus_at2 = 13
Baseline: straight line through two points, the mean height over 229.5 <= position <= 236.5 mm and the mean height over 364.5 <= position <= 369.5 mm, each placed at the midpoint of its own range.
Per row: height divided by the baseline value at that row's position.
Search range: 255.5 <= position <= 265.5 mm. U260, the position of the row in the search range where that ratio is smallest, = 265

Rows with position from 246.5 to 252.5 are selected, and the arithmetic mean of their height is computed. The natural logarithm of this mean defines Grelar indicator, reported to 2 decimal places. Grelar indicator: 5.11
